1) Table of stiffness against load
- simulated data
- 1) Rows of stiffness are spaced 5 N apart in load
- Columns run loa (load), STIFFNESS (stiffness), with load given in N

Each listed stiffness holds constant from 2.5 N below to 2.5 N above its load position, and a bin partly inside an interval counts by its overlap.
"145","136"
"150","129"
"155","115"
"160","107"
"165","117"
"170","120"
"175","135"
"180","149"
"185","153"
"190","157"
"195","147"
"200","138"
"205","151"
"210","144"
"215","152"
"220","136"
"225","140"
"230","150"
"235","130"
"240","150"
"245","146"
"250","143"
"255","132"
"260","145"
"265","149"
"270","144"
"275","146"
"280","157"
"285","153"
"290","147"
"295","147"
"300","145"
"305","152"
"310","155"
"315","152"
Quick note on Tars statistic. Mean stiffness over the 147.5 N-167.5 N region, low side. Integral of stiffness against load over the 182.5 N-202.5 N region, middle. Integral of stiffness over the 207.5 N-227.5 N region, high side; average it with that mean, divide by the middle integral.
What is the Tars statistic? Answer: 0.500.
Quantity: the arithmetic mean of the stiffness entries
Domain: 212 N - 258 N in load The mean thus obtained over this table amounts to 142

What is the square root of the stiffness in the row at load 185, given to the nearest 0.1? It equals 12.4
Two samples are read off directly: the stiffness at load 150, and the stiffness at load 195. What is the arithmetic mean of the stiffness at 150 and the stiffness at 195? 138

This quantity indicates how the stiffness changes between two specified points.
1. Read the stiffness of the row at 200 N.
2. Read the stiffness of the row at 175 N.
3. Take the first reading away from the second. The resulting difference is -3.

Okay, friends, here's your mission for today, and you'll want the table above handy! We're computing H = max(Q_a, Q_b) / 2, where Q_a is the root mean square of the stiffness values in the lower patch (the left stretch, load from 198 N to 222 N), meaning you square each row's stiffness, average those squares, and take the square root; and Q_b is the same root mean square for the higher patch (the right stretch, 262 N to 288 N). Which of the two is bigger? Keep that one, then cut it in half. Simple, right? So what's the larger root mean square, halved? 74.9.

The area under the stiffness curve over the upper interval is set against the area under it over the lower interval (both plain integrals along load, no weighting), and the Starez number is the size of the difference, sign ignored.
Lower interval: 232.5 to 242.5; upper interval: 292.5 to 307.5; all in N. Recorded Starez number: 820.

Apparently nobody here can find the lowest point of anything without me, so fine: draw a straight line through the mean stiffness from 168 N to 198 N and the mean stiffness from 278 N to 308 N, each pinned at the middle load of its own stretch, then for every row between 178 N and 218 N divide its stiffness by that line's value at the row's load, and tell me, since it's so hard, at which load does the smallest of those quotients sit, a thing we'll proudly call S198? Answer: 200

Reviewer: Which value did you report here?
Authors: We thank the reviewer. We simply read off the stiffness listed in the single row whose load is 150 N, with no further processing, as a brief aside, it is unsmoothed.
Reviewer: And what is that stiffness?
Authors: 129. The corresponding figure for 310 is 155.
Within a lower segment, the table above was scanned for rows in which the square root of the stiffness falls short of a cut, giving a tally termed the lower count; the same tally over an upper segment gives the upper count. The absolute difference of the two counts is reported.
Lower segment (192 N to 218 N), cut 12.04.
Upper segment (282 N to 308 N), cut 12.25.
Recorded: 1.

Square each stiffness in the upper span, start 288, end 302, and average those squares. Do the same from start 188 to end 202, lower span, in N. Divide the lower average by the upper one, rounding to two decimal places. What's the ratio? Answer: 1.02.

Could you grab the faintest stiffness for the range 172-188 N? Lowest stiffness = 135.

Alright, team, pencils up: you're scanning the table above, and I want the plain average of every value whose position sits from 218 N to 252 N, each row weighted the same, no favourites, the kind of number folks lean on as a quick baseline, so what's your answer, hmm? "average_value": 142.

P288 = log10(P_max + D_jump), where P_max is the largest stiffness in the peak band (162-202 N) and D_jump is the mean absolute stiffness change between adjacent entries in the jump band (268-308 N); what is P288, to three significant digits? 2.21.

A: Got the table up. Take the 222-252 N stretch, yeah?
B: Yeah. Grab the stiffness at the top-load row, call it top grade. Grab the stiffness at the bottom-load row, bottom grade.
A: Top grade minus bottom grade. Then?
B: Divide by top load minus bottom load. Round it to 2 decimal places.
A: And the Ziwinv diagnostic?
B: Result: 0.12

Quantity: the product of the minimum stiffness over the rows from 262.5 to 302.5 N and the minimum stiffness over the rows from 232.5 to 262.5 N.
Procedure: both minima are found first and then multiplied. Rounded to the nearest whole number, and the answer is 18720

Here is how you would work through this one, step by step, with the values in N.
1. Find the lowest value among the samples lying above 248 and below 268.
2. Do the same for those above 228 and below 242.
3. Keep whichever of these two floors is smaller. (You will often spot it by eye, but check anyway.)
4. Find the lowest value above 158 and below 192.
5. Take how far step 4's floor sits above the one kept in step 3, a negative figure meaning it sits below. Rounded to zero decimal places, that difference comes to -23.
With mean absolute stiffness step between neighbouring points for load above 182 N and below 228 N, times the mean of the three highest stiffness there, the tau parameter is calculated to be 1367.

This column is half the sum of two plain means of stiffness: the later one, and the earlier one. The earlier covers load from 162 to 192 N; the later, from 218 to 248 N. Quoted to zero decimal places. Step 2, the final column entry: 140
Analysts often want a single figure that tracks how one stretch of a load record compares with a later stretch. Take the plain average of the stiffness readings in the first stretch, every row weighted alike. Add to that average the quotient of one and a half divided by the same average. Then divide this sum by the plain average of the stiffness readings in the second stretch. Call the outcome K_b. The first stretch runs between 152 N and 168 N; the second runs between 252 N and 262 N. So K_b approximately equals 0.82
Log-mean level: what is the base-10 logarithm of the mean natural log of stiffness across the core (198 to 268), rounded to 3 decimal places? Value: 0.696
